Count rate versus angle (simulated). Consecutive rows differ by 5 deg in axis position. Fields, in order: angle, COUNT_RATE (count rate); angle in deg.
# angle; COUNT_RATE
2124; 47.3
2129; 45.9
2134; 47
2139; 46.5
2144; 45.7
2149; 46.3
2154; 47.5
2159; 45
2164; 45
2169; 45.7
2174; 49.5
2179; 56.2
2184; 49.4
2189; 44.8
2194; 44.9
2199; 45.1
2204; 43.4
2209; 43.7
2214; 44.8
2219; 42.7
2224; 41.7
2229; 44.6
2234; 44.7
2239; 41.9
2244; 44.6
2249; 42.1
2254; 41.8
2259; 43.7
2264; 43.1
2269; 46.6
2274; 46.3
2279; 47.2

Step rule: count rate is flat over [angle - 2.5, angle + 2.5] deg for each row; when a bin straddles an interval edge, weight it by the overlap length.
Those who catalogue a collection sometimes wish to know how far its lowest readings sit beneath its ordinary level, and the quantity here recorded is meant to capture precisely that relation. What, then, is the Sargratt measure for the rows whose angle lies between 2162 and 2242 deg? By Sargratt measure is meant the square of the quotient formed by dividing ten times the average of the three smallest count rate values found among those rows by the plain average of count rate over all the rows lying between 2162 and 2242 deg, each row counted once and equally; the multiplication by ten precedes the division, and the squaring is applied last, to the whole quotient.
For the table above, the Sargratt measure 86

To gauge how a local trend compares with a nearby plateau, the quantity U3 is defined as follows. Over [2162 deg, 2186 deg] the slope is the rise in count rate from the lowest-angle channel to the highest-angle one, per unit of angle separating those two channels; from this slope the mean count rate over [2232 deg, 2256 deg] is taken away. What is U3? -42.8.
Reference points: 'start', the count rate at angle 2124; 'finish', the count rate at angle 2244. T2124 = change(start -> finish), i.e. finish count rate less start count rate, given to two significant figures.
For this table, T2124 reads -2.7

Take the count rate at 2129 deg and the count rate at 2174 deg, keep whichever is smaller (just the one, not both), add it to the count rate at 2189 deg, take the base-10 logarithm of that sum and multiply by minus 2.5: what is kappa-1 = -4.89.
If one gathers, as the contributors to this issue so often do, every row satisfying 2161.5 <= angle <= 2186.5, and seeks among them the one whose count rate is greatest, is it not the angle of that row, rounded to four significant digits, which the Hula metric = 2179 deg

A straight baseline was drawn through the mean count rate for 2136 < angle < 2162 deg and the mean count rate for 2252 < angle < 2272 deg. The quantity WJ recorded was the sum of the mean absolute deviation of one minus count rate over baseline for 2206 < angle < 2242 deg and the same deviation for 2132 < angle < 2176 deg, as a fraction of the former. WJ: 1.9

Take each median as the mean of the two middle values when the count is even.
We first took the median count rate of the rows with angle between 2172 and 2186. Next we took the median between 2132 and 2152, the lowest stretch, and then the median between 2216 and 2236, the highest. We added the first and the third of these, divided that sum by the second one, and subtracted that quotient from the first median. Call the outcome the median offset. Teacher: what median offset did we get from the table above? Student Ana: 47.5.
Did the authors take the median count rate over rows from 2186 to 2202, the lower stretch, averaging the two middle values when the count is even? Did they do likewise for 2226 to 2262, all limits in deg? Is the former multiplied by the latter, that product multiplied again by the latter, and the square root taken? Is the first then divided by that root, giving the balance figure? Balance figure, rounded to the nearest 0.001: 0.153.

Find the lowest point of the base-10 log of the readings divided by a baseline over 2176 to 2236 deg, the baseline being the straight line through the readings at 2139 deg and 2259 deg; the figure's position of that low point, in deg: 2224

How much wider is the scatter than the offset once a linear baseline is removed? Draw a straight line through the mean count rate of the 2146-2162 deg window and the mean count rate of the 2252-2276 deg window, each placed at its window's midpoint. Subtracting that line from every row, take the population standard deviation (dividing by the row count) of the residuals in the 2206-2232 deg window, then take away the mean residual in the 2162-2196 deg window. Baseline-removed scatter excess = -1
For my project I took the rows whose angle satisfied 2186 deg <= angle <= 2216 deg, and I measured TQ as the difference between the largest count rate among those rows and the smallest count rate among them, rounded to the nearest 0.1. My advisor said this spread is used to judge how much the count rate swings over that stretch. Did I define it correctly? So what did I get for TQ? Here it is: 1.7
